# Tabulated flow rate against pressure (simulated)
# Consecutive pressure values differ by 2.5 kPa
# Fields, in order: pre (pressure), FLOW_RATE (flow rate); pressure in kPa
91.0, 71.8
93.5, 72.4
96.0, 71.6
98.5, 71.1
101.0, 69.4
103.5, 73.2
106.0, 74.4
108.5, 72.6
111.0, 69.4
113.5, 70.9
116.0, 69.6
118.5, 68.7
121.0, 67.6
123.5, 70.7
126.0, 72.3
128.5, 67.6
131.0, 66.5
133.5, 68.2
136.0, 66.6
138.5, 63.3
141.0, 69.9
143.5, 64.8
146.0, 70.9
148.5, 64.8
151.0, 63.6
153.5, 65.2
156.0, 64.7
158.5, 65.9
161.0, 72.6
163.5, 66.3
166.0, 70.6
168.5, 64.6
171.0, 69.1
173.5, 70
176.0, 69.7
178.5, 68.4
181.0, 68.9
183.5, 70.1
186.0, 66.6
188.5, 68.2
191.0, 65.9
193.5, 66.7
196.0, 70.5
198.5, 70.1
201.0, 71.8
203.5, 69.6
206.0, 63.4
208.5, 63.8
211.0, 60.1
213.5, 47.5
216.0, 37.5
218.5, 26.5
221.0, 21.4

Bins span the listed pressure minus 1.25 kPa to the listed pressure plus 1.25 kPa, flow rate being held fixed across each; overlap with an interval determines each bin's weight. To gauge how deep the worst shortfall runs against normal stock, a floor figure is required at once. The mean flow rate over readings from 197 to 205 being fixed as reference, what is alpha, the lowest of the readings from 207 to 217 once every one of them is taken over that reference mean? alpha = 0.53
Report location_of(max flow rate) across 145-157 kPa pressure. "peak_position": 146.0 kPa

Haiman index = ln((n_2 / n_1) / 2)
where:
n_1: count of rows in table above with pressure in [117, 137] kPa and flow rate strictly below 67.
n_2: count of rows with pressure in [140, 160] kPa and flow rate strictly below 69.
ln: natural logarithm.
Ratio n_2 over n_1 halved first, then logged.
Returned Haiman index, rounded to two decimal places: 0.41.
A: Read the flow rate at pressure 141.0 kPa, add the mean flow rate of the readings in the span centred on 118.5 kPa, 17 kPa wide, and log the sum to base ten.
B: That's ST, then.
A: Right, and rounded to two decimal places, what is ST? 2.15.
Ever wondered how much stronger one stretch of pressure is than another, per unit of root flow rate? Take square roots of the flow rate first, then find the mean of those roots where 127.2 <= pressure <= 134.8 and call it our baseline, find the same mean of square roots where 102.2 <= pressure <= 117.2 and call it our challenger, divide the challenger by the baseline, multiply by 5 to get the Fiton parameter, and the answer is 5.15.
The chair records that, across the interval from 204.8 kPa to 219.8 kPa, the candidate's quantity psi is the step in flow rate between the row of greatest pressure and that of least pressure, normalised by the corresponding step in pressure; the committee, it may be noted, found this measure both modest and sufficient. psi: -3.0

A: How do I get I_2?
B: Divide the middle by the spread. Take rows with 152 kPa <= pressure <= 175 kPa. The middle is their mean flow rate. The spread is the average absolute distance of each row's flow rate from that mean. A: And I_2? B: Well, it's 26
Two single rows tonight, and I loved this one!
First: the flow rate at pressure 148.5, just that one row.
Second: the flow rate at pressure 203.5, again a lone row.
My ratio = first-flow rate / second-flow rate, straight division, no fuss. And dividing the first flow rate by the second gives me 0.93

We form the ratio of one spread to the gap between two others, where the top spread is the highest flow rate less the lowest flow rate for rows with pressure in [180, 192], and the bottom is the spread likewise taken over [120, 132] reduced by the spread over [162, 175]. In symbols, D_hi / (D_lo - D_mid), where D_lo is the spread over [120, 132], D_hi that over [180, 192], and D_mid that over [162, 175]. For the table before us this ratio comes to -21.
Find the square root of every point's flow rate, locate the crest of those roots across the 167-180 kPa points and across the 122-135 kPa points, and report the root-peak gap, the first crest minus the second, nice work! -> -0.14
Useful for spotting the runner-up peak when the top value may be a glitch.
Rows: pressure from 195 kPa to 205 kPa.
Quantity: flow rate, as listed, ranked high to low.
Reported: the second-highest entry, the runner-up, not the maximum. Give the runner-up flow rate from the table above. 70.5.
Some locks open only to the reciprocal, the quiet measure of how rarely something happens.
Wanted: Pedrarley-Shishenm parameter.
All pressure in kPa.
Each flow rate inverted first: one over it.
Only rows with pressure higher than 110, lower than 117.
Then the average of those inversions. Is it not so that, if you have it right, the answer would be 0.0143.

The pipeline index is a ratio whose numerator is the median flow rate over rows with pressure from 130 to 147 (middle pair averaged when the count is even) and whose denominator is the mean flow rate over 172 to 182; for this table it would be 0.96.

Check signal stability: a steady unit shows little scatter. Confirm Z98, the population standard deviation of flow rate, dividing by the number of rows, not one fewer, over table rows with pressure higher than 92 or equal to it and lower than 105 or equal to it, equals 1.3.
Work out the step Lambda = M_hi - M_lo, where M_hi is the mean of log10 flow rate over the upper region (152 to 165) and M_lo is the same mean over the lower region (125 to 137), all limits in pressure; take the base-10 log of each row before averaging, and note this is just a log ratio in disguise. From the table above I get -0.01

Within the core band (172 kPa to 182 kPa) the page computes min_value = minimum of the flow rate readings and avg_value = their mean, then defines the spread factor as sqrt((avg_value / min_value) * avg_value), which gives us 8.37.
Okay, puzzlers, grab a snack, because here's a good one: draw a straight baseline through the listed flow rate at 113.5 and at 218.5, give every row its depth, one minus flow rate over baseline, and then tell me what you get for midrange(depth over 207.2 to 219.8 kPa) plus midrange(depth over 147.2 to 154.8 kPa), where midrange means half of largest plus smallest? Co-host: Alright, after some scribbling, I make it -0.72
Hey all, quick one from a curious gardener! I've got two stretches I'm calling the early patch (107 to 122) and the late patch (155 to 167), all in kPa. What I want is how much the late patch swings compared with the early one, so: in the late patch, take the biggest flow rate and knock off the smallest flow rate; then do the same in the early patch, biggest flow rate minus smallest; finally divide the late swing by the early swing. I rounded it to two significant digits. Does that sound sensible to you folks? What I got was 1.6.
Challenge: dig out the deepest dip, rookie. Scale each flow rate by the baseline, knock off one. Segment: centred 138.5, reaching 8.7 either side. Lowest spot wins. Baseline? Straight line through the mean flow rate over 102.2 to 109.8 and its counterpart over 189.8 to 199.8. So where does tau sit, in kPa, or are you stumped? 138.5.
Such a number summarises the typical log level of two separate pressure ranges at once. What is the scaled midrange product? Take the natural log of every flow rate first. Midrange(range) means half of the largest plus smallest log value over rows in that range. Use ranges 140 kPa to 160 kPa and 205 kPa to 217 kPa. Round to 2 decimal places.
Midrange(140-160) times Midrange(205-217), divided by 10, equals 1.64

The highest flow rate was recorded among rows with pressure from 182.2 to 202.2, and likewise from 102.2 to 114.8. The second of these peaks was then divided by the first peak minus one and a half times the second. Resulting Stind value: -1.87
